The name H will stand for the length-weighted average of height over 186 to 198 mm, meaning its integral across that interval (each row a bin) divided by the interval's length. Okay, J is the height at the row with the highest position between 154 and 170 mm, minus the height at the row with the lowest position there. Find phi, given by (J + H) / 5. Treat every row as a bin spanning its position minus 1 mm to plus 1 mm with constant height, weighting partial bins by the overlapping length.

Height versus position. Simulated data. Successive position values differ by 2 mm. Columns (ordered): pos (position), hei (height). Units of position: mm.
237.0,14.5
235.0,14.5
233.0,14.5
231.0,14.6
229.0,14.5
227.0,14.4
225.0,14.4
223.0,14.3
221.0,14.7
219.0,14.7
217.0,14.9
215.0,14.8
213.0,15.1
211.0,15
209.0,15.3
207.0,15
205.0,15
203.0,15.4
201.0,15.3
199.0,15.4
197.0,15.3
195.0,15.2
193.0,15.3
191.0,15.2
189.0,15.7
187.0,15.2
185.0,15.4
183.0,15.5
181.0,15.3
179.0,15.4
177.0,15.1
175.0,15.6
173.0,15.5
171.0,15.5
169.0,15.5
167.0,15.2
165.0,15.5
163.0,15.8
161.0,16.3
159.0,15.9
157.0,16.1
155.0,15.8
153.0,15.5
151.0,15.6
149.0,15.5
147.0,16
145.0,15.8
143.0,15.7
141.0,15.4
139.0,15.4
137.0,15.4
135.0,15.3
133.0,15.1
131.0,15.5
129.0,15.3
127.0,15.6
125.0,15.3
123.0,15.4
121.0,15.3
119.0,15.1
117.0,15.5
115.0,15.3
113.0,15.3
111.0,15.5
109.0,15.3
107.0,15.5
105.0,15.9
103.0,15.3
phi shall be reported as 3.00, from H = 15.3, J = -0.30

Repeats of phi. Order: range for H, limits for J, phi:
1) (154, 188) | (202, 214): 3.05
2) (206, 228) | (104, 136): 2.84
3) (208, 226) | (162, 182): 2.86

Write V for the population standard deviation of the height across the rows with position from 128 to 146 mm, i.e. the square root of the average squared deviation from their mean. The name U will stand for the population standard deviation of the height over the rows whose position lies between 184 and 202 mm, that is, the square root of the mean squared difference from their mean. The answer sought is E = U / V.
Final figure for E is 0.75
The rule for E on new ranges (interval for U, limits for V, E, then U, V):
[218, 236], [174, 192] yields 0.69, 0.129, 0.19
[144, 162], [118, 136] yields 1.67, 0.258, 0.15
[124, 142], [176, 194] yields 0.78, 0.133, 0.17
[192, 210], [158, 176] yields 0.48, 0.142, 0.30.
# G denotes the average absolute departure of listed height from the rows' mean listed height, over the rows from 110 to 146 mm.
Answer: 0.13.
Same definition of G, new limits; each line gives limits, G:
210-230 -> 0.22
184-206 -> 0.12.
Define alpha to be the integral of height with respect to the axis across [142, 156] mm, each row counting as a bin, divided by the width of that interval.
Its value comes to 15.7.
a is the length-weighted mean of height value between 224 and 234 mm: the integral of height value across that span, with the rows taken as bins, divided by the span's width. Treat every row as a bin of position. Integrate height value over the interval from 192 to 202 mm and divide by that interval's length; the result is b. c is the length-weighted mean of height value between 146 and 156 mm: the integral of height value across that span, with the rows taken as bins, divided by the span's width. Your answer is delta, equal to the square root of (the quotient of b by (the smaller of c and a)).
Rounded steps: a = 14.5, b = 15.3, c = 15.7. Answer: 1.03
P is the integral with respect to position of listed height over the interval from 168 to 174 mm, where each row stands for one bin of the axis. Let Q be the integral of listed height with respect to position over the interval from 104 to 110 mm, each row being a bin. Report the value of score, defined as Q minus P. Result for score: 0.4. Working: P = 93.0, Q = 93.4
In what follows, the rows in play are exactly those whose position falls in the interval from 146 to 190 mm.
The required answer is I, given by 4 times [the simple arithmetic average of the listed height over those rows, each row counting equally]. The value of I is 62.3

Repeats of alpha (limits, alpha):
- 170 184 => 15.4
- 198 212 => 15.2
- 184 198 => 15.3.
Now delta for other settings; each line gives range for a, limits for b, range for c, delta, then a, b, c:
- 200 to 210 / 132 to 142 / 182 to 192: 1.00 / 15.2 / 15.3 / 15.4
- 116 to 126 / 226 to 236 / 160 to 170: 0.97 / 15.3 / 14.5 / 15.7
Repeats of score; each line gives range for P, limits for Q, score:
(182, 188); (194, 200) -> -0.4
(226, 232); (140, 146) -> 6.8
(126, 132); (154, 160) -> 2.8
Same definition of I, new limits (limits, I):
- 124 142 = 61.5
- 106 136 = 61.4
